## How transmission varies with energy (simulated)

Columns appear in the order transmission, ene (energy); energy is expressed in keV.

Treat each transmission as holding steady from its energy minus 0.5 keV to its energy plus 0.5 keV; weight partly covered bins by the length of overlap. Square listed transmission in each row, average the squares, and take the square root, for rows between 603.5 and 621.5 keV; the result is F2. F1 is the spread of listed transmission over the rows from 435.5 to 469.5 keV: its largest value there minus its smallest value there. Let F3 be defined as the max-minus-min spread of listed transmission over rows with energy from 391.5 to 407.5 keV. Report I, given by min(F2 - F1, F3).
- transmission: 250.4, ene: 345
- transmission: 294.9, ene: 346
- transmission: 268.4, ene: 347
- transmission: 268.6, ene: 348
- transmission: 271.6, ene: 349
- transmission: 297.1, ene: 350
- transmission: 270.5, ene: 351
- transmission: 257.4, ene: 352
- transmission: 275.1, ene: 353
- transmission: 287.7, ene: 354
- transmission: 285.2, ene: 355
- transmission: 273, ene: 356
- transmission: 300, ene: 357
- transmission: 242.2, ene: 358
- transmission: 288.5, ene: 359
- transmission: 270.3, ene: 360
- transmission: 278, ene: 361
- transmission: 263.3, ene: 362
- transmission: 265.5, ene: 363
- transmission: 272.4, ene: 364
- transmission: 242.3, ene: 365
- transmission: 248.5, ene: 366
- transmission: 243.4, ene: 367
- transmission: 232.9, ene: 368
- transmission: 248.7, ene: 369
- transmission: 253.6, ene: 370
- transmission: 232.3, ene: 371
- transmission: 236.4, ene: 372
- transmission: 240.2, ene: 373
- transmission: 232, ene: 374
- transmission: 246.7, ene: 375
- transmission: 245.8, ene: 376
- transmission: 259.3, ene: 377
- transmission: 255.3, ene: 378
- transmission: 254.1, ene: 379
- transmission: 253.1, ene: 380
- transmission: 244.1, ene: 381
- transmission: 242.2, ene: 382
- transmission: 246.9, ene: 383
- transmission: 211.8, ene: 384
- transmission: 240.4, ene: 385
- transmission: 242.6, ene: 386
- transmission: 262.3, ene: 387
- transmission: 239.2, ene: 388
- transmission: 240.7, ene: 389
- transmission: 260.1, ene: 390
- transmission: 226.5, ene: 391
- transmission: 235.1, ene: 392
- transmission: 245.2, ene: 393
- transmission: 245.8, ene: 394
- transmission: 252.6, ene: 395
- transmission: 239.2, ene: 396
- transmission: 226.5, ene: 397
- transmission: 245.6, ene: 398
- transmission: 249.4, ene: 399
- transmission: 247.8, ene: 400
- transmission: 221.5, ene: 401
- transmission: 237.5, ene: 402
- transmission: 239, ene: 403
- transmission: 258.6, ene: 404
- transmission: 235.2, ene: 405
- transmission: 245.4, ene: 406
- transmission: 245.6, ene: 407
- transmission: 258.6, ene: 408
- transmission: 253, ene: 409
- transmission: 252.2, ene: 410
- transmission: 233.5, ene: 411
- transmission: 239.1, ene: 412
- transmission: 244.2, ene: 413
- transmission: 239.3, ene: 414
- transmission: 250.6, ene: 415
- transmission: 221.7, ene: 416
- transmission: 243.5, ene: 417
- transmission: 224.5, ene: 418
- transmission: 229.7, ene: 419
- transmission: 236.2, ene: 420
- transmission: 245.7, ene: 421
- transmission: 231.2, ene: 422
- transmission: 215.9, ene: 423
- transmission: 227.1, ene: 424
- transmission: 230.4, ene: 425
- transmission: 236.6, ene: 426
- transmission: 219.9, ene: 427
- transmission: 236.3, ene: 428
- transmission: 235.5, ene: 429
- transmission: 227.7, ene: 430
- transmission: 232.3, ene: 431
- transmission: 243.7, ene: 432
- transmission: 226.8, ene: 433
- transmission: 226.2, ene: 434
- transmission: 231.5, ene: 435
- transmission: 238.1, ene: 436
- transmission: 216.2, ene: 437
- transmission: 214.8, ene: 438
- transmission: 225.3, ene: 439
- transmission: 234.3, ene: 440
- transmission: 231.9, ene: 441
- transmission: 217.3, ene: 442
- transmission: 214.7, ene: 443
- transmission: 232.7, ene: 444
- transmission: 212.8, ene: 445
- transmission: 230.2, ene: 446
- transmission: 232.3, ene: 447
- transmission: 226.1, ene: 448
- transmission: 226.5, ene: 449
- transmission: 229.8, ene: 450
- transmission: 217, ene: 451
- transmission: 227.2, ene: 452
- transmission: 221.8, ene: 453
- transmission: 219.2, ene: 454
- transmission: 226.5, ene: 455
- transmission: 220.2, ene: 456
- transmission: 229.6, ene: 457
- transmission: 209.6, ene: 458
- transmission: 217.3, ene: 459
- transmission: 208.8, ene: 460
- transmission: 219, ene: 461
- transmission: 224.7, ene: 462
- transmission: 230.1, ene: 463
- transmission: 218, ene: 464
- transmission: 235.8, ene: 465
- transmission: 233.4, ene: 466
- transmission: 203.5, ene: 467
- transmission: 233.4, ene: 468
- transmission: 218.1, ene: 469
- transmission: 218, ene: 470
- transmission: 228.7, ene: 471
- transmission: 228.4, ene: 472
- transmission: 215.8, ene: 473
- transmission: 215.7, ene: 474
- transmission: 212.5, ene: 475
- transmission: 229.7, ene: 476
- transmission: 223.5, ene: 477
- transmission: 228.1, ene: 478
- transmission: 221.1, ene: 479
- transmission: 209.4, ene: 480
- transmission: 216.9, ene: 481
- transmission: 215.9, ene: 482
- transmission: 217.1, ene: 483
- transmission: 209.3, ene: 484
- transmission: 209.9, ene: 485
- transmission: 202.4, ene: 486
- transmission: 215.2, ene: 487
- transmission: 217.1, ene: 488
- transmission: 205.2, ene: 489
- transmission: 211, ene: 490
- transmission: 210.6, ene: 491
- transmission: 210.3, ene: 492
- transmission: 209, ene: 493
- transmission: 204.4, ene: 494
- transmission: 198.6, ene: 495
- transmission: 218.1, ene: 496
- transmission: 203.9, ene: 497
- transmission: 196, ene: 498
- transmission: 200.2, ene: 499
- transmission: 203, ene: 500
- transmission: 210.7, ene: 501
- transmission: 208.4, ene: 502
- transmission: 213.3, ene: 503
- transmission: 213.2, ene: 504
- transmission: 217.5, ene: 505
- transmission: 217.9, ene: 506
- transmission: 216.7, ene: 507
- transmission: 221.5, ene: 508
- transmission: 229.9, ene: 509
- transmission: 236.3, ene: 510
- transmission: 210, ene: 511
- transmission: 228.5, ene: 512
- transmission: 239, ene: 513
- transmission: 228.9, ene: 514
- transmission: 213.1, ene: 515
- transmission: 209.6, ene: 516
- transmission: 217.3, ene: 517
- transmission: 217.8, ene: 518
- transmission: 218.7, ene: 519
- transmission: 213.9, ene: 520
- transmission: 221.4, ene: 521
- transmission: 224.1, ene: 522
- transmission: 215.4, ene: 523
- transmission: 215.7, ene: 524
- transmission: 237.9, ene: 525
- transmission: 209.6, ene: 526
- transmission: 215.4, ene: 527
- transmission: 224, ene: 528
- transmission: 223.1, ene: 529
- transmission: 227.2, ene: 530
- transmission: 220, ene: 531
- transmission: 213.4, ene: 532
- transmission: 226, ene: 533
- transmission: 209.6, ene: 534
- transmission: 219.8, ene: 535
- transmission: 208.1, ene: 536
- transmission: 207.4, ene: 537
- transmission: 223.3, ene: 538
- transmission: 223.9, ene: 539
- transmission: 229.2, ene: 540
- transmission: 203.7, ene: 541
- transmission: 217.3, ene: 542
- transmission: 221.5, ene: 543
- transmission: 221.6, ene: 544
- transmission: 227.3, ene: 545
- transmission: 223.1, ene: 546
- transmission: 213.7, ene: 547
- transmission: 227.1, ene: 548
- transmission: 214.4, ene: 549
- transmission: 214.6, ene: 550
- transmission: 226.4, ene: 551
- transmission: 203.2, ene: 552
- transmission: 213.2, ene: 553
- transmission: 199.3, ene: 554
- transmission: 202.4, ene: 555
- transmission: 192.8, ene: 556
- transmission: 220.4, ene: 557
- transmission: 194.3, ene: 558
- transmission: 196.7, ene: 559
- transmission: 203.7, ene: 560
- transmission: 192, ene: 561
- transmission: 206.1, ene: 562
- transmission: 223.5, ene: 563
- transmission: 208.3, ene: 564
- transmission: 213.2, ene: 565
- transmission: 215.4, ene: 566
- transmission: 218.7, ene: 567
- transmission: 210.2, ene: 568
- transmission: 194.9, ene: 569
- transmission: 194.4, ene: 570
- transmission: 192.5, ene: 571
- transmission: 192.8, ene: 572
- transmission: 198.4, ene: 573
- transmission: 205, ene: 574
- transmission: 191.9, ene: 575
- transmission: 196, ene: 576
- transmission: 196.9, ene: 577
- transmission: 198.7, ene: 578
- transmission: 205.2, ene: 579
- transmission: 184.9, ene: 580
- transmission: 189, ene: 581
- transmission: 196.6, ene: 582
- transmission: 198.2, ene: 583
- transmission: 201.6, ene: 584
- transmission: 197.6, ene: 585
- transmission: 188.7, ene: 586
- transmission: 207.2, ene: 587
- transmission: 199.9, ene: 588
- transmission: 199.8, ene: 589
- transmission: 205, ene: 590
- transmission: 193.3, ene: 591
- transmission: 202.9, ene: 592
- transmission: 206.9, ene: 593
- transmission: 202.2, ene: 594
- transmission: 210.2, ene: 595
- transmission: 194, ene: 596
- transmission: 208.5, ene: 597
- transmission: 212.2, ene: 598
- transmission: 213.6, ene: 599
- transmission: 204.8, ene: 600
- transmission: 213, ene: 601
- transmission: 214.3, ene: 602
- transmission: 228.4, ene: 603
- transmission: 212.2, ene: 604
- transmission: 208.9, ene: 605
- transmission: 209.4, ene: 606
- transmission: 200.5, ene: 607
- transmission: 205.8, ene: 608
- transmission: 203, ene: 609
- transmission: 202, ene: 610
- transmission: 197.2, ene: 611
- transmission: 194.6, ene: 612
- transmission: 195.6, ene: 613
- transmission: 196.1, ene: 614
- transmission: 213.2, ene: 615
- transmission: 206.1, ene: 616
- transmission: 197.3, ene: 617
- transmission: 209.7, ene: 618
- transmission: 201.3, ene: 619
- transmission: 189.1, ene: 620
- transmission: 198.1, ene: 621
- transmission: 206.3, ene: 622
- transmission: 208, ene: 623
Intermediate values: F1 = 34.6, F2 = 202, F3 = 37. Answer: 37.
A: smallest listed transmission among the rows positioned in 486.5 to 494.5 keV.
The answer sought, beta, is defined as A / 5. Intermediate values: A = 204.4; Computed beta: 40.9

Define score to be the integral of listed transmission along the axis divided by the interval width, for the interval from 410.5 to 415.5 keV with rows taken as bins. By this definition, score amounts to 241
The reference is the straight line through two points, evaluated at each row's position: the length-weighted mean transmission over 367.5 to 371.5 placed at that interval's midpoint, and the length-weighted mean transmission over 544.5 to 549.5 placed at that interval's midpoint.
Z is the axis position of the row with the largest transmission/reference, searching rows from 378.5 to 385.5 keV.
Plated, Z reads 379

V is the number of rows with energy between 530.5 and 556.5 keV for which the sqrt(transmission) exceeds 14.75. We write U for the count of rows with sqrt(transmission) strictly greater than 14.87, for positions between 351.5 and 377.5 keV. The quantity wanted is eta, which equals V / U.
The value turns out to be 0.5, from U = 26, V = 12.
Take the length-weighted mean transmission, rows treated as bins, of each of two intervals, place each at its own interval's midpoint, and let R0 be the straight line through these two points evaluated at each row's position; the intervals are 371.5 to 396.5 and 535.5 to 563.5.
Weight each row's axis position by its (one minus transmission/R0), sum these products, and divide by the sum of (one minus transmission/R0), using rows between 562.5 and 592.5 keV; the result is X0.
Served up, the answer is 580.5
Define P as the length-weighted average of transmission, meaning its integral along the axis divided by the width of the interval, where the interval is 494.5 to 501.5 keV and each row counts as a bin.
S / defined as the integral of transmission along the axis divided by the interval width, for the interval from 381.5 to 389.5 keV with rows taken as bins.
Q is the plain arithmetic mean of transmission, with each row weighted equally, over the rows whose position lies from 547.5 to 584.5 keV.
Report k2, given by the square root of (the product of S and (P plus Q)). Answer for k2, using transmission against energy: 313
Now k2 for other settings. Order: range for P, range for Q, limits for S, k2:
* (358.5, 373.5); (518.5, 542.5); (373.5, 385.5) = 340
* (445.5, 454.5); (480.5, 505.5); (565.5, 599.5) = 295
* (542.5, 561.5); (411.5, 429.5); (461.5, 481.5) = 314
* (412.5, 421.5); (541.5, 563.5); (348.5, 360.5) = 352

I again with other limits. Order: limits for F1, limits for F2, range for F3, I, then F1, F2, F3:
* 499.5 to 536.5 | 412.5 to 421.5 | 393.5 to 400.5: 26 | 36.0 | 237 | 26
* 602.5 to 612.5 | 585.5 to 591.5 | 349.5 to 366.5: 58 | 33.8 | 199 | 58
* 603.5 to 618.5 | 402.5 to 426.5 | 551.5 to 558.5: 28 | 18.6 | 239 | 28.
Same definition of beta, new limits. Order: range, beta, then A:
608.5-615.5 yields 38.9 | 194.6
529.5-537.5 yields 41.5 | 207.4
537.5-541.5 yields 40.7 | 203.7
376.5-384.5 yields 42.4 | 211.8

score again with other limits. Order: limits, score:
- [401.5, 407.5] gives 244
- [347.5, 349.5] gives 270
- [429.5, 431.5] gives 230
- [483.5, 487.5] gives 209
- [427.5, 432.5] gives 235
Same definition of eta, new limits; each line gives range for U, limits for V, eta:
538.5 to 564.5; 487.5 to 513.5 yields 0.8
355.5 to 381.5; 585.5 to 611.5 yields 0.0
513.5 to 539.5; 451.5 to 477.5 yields 1.9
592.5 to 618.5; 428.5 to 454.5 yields 20.0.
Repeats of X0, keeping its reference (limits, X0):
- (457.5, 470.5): 462.4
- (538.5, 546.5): 543.0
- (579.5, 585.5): 581.7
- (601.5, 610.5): 604.0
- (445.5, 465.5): 456.0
